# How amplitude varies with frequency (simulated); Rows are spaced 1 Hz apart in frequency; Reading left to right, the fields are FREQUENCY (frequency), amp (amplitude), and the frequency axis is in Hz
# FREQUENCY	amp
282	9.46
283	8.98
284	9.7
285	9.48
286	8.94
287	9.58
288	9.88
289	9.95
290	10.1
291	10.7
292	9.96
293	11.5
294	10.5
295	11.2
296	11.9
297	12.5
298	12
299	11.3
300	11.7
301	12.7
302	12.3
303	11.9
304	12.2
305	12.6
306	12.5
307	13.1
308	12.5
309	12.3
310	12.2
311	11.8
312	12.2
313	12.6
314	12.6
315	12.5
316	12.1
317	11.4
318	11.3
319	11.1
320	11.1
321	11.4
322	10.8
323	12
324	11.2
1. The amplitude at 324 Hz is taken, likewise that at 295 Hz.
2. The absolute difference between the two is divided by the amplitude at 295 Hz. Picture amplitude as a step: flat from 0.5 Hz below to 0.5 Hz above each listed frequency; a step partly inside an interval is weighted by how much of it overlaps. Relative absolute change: 0.0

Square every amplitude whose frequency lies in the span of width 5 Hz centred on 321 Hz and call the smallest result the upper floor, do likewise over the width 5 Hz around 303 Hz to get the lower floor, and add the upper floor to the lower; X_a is 258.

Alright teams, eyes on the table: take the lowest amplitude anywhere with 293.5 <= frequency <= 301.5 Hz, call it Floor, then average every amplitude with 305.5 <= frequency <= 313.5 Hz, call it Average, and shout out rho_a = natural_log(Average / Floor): 0.17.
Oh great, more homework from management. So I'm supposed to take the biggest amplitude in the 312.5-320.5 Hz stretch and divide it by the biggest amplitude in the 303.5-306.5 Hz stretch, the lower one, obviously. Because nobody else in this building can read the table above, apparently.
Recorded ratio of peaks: 1.00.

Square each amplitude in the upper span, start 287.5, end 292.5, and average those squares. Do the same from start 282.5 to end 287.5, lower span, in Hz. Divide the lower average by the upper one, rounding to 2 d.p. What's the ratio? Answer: 0.85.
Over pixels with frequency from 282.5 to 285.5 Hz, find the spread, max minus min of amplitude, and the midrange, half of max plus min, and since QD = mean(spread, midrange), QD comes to 5.03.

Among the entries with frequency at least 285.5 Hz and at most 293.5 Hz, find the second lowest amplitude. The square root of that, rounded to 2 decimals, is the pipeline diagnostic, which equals 3.10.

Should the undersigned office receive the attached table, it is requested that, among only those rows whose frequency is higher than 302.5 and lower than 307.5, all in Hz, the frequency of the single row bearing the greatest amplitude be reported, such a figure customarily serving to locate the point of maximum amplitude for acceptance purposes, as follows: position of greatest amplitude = 307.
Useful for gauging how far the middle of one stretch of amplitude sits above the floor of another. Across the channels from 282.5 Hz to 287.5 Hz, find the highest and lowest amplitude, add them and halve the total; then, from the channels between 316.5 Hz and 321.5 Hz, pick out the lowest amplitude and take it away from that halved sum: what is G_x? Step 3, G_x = -1.8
